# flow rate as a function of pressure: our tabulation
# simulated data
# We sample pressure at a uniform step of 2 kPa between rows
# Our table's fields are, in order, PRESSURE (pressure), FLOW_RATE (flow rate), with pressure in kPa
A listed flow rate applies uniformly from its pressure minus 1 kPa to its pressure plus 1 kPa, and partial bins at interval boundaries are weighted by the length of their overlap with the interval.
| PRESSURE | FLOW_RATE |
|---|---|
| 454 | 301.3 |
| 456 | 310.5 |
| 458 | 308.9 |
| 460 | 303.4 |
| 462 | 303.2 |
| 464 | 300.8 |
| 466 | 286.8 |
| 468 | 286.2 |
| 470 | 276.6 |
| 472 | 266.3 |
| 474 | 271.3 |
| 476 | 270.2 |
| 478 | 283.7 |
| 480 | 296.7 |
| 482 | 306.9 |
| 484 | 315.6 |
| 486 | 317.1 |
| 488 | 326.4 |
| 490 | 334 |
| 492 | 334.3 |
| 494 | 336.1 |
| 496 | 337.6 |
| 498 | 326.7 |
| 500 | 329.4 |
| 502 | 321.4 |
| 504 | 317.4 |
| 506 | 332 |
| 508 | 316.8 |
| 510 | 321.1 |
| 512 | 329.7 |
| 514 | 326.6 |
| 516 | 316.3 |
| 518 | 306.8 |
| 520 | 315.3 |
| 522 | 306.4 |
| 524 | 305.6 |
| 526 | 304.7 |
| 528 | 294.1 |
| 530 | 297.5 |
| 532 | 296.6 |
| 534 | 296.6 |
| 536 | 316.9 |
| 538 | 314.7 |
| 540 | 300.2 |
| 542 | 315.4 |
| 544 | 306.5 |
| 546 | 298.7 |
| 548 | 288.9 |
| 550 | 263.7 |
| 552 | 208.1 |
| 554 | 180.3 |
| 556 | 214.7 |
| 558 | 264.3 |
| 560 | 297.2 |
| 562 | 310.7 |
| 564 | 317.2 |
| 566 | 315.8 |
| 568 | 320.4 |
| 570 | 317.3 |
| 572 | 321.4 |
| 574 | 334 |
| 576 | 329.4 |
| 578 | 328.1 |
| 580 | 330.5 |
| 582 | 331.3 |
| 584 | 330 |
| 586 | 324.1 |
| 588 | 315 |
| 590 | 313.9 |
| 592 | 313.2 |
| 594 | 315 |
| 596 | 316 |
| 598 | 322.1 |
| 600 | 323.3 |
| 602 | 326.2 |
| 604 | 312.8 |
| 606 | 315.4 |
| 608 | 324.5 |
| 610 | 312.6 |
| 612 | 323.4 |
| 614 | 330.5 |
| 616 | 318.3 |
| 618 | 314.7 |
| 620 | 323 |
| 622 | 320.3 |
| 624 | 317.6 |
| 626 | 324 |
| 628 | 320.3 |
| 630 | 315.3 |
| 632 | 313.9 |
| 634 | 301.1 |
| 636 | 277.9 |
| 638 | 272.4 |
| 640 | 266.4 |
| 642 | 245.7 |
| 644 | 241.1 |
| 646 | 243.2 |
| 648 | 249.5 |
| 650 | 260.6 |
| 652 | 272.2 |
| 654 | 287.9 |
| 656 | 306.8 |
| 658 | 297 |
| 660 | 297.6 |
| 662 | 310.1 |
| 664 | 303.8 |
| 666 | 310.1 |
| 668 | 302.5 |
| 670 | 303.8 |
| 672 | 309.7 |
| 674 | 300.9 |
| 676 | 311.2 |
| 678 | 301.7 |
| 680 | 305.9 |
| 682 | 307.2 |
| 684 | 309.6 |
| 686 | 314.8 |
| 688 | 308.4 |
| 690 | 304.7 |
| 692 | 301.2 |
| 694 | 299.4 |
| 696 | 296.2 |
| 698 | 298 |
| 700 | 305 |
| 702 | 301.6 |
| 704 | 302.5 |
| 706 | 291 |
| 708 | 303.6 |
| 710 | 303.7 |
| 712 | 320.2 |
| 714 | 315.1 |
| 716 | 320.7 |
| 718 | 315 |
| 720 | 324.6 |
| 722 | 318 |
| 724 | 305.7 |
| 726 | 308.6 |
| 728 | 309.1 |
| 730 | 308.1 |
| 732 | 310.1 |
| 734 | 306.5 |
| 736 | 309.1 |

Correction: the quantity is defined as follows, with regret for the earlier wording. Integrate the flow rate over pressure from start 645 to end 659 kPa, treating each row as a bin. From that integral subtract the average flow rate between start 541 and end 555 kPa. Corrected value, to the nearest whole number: 3568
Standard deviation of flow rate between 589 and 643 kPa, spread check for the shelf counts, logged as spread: 20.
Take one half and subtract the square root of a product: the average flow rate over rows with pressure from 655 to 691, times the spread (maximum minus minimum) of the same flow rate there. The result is -73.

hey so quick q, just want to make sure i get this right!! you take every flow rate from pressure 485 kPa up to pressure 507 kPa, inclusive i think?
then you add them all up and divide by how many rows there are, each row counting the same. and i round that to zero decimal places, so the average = 328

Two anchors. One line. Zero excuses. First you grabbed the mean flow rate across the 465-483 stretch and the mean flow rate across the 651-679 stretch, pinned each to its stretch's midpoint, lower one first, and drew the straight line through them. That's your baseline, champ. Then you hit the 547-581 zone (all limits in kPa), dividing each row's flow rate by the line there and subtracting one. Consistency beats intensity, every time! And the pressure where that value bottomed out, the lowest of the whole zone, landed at 554 kPa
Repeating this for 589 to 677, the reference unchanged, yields 644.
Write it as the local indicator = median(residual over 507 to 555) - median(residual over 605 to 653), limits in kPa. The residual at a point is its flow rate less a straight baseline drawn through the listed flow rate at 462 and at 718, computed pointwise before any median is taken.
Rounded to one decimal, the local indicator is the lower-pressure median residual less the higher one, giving -4.1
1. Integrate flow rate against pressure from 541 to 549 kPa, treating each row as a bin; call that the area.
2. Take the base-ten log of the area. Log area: 3.38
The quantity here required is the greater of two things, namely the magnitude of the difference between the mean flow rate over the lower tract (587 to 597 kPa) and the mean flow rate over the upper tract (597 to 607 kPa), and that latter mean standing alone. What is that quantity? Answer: 320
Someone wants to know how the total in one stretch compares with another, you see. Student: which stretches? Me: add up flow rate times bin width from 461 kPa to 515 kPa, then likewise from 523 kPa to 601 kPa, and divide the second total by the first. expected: 1.41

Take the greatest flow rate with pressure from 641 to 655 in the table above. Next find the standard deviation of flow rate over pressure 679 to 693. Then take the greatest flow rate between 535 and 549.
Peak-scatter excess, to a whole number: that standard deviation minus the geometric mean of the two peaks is -298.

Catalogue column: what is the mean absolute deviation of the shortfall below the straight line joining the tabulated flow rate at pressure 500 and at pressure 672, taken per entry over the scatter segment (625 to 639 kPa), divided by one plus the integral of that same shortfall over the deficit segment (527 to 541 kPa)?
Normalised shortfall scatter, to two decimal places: 0.05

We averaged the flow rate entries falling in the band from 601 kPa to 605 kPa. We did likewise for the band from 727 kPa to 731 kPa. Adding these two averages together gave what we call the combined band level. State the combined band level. 628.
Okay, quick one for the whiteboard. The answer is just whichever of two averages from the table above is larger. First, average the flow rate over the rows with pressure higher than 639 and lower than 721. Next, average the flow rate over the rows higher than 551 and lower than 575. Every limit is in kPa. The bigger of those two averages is 297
